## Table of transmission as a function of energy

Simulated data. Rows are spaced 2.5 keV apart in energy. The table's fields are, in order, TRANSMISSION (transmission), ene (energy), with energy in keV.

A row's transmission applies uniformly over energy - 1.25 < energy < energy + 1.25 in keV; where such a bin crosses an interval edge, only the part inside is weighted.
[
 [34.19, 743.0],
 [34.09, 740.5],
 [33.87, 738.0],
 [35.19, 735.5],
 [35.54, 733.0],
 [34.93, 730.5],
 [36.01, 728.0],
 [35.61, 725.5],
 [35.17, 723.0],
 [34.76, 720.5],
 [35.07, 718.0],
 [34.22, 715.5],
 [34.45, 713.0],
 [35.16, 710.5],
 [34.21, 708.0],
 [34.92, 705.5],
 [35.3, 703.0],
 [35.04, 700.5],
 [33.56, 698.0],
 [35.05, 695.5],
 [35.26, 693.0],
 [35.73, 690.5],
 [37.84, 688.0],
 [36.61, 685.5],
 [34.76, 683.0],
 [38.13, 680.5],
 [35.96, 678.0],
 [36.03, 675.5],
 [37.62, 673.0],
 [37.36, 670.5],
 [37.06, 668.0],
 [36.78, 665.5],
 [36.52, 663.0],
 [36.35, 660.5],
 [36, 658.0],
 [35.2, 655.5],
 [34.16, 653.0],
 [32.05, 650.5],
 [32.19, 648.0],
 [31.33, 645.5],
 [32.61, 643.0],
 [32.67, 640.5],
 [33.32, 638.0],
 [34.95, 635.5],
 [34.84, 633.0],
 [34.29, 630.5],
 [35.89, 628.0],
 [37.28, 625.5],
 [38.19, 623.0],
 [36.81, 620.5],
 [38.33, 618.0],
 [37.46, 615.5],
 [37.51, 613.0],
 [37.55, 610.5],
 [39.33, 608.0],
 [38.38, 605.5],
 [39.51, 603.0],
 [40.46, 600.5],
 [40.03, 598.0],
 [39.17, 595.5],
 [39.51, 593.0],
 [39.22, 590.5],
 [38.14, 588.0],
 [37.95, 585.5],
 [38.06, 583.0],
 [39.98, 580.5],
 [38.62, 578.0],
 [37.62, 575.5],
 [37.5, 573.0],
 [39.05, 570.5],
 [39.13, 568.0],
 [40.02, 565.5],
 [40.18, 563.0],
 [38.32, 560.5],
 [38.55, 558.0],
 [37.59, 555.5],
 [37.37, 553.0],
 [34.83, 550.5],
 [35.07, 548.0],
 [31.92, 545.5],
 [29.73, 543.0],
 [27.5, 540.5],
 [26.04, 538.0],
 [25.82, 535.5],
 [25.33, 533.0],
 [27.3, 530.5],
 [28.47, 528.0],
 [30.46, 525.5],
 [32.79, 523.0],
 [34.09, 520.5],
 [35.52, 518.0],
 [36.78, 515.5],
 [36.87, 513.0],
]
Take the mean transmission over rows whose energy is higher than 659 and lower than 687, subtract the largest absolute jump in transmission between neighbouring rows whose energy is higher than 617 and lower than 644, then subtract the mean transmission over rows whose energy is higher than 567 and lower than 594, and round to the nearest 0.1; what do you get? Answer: -3.6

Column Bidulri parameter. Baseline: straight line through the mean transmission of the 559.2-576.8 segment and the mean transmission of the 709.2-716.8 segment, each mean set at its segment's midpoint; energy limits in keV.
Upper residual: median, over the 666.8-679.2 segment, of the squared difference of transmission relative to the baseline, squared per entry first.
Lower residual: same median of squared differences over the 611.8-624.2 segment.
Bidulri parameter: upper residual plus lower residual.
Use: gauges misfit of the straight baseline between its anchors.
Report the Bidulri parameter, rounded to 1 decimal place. 1.5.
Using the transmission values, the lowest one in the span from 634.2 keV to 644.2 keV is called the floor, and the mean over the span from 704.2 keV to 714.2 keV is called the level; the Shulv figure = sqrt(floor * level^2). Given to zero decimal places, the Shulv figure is 198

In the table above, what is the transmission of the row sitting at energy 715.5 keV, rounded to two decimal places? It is 34.22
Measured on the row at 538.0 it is 26.04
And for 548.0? 35.07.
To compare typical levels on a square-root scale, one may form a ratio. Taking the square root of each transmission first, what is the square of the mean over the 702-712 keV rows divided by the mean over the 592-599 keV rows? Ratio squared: 0.88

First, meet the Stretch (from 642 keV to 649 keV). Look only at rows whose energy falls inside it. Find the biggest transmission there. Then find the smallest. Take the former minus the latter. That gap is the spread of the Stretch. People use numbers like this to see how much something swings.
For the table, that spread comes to 1.3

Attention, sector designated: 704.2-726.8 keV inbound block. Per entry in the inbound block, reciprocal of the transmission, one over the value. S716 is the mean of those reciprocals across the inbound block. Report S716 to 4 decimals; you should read 0.0287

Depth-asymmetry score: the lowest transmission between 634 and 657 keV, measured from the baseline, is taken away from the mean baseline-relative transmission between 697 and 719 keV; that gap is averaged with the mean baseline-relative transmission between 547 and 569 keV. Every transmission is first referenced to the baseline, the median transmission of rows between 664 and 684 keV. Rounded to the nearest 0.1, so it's 2.2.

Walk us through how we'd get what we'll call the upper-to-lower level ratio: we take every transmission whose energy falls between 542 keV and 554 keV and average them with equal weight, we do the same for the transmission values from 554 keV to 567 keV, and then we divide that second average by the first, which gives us 1.2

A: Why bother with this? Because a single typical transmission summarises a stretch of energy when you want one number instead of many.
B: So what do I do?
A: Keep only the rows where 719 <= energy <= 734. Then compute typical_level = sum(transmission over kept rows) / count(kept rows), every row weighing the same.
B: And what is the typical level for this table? 35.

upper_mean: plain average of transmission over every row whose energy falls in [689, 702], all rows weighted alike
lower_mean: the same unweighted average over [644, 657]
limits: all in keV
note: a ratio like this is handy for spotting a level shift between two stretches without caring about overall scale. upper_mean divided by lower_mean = 1.06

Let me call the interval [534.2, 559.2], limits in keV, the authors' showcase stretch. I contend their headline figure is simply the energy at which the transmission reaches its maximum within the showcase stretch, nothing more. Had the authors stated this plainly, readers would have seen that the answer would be 558.0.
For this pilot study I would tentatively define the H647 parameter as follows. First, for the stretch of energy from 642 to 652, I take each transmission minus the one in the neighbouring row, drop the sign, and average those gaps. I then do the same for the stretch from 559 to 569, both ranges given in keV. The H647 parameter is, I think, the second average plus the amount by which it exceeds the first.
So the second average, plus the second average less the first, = 1.2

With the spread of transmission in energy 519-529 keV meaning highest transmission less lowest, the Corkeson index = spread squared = 32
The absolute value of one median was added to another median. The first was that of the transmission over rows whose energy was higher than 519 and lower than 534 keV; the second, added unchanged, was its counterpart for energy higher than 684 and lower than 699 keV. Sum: 65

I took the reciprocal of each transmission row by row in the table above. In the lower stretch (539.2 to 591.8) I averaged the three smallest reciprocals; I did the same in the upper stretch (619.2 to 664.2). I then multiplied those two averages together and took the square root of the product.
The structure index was 0.0258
